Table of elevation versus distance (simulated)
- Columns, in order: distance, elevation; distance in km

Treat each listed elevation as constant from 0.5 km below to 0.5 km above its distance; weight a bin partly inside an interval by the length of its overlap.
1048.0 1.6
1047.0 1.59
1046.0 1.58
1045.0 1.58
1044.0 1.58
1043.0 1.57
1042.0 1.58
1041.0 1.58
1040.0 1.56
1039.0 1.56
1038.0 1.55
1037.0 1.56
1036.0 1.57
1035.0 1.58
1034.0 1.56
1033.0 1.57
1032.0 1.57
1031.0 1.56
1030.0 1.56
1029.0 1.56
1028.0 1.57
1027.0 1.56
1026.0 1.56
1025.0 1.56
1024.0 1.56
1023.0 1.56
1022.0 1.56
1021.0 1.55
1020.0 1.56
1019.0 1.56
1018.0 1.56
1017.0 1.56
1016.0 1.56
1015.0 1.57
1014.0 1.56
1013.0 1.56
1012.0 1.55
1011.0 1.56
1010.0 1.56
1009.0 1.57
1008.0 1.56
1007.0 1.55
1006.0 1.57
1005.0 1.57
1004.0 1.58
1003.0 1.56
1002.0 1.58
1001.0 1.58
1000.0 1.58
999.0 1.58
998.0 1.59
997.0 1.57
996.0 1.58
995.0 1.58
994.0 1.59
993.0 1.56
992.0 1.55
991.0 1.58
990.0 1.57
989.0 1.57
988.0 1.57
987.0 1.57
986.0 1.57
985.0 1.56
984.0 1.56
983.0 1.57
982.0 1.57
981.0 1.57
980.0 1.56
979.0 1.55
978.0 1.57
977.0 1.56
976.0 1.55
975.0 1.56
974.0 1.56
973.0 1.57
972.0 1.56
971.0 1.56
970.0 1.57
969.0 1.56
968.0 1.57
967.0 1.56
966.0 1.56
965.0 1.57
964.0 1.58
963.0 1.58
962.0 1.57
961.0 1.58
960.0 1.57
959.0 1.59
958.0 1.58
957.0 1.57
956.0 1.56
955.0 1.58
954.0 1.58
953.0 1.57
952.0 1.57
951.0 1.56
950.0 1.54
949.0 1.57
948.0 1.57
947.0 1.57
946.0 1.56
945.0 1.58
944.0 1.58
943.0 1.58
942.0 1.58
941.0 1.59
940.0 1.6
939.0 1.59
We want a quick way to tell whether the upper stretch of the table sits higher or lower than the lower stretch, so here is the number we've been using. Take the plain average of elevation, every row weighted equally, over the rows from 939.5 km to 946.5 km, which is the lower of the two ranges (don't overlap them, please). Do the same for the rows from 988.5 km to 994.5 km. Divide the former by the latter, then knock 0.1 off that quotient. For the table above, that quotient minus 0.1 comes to 0.907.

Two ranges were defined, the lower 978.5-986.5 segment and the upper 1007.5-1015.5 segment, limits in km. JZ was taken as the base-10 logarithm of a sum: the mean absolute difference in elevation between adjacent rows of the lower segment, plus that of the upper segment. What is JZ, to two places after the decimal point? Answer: -1.89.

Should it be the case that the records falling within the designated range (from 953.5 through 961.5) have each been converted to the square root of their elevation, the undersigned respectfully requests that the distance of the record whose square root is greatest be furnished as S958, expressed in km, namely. 959.0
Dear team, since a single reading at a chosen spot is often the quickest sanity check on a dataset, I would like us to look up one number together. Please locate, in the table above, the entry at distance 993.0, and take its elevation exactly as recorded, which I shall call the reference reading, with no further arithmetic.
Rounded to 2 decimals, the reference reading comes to 1.56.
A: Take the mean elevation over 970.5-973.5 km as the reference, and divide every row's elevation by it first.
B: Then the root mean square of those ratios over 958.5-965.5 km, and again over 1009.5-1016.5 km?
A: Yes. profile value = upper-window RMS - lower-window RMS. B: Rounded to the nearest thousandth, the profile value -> -0.011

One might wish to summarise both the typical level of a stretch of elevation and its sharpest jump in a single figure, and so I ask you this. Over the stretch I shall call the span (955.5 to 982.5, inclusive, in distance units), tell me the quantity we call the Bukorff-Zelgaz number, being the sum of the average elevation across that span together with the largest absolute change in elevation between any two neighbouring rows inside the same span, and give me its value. 1.59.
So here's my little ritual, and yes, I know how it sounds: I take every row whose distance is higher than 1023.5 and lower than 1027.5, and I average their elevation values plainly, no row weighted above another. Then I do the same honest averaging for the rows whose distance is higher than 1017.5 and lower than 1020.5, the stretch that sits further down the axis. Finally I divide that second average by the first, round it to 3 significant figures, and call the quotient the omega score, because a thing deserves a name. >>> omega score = 1.00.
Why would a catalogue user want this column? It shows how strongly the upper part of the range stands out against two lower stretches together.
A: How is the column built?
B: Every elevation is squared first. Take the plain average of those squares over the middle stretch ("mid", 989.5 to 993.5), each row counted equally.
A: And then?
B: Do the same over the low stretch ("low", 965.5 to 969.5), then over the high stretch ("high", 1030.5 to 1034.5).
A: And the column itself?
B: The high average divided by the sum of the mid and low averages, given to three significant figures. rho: 0.501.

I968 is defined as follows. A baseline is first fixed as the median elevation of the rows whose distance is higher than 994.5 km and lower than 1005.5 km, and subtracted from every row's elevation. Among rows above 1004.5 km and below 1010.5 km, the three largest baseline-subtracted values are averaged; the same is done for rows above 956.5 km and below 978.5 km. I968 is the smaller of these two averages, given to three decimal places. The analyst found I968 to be -0.010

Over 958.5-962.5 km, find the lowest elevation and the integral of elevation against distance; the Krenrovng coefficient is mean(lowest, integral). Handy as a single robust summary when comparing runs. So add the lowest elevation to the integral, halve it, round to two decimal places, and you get 3.94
